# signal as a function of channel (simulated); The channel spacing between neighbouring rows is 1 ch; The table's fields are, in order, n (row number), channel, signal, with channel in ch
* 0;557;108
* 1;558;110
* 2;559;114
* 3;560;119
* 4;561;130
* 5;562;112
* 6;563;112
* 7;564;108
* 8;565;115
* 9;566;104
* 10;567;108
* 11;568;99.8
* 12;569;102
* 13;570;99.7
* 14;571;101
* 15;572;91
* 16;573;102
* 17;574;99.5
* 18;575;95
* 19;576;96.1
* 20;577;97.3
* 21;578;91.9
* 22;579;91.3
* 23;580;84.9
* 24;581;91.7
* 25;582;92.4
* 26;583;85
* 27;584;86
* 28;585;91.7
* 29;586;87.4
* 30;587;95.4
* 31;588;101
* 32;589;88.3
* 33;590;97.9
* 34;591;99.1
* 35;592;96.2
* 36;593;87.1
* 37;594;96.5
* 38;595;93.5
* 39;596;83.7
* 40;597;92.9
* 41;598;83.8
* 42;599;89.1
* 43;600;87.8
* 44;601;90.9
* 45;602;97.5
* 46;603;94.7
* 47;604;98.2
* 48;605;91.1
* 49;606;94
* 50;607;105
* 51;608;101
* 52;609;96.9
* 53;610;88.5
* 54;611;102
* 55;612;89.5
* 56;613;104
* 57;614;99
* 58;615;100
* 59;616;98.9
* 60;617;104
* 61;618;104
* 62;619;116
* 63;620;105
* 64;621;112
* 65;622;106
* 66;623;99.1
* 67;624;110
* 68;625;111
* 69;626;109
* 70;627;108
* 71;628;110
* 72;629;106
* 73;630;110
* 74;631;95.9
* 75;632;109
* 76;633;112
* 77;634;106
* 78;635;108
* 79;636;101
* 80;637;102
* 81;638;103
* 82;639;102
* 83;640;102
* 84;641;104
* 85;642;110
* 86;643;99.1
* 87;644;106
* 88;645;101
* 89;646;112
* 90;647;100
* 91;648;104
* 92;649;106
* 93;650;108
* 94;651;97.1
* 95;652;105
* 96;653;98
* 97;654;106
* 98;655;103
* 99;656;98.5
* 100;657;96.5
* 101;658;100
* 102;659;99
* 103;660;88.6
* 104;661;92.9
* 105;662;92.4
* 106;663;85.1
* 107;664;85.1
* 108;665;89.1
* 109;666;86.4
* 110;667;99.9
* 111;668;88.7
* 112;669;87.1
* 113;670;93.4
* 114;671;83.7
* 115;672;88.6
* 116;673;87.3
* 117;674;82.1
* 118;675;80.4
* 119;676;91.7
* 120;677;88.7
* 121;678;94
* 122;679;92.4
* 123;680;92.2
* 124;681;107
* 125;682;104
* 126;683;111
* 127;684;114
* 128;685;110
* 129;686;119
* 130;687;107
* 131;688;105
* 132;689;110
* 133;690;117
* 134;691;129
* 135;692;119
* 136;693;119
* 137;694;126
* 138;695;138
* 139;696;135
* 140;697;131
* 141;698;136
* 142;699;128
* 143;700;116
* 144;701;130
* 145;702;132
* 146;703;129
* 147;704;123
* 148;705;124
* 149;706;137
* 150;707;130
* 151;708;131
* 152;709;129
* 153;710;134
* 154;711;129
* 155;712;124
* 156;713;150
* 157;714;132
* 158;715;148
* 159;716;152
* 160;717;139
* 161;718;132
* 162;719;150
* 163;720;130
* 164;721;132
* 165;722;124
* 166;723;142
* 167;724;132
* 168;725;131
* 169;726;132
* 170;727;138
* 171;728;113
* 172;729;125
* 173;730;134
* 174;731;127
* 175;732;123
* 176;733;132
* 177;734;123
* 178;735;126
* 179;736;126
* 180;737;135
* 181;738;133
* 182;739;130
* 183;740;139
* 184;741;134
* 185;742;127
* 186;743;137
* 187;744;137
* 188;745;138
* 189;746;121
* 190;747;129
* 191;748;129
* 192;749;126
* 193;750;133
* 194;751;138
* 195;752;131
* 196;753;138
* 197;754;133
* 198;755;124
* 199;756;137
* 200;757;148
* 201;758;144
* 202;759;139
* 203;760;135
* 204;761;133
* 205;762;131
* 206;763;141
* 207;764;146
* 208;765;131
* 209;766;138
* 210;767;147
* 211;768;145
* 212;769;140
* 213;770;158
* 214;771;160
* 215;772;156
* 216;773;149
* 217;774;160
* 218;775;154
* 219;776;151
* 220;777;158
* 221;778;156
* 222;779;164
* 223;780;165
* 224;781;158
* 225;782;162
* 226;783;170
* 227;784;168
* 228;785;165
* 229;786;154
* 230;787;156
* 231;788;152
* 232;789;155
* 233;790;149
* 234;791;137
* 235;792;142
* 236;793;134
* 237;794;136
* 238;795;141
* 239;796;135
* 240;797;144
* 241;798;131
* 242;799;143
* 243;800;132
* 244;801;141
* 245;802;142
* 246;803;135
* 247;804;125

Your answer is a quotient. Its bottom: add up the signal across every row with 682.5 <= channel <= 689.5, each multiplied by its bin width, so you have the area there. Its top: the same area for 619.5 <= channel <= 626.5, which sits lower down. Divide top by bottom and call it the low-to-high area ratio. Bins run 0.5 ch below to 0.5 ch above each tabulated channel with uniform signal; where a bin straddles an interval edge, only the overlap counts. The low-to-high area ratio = 0.97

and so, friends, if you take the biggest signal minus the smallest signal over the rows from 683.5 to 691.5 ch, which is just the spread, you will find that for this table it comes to 24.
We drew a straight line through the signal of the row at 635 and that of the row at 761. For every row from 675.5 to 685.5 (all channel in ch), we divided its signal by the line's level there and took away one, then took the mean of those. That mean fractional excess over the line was -0.14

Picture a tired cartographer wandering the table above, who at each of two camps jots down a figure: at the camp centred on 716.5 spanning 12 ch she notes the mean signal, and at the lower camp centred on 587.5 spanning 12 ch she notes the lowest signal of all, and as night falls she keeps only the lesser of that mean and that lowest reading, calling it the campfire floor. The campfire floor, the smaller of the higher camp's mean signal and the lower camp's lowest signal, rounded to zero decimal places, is 85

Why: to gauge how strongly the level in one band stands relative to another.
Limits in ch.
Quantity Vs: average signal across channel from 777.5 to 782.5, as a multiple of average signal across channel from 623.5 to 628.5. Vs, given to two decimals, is 1.47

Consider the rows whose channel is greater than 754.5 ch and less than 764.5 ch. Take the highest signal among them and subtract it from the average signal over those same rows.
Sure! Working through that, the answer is -10.2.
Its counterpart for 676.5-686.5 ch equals -15.8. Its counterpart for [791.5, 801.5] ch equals -6.1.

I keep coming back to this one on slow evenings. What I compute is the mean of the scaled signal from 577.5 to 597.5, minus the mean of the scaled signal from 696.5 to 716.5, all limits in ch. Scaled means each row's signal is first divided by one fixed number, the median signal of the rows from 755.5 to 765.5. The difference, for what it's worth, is -0.29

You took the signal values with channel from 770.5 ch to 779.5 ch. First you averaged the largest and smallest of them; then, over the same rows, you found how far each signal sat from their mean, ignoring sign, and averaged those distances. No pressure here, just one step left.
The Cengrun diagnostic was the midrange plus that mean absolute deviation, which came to 160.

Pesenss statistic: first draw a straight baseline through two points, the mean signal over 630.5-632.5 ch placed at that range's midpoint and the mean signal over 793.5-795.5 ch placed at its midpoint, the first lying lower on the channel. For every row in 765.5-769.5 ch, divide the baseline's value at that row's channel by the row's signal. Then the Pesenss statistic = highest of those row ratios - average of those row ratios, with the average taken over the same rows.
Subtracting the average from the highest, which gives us 0.027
